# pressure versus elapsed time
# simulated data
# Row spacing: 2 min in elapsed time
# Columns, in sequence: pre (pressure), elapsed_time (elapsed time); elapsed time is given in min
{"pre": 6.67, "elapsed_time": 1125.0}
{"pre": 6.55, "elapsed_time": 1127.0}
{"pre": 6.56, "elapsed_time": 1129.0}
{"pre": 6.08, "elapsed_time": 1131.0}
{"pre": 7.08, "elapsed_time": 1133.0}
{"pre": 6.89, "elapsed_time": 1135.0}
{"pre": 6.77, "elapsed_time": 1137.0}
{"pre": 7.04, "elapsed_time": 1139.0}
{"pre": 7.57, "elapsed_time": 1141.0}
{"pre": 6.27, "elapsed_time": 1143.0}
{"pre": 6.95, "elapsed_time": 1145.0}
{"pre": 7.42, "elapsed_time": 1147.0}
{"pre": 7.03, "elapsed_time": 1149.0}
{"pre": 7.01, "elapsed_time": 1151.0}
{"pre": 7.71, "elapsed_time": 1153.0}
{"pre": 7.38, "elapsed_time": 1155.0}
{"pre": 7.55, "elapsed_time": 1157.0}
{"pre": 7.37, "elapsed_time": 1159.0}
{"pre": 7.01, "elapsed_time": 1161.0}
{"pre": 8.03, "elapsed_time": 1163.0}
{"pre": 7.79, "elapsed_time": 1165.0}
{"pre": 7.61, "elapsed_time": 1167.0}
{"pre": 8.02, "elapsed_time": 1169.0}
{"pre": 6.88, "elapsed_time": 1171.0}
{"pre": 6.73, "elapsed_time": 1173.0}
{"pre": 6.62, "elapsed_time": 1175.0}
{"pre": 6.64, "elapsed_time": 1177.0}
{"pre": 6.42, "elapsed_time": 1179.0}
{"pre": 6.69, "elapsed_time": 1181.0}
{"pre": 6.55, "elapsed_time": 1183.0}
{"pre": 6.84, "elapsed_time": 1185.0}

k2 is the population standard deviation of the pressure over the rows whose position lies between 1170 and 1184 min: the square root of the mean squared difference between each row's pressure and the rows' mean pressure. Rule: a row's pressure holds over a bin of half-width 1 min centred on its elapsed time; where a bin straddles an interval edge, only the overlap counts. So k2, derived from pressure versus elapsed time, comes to 0.13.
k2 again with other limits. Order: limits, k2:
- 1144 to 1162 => 0.26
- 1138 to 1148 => 0.45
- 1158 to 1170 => 0.36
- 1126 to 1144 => 0.43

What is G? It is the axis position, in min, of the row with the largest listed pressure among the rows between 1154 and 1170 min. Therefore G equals 1163.0 min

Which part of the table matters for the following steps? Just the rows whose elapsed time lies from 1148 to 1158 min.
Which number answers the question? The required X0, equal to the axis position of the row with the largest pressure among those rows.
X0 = 1153.0 min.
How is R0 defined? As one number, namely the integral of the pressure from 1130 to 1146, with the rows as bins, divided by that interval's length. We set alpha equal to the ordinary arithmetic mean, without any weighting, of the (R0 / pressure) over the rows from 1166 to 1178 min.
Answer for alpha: 0.97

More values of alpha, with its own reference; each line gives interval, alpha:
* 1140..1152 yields 0.97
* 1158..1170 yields 0.90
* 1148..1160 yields 0.93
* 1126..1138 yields 1.03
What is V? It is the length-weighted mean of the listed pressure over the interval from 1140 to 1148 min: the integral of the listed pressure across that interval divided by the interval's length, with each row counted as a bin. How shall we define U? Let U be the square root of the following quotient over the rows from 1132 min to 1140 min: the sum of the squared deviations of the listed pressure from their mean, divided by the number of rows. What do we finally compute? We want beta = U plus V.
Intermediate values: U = 0.12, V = 7.05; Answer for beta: 7.18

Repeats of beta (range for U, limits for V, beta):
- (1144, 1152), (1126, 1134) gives 6.75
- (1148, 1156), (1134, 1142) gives 7.35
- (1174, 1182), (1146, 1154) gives 7.40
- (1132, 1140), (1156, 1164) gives 7.61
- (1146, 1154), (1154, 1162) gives 7.62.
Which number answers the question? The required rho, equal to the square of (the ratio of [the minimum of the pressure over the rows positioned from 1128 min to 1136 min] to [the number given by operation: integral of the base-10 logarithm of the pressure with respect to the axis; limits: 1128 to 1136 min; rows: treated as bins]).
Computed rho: 0.85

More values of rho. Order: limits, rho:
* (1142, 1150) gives 0.87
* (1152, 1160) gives 1.11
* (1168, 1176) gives 0.95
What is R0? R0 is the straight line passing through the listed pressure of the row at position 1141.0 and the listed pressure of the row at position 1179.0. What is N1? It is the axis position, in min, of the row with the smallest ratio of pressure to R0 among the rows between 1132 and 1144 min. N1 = 1143.0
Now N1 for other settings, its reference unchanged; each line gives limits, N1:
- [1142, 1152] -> 1143.0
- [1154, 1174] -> 1161.0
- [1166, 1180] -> 1179.0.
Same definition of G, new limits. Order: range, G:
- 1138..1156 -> 1153.0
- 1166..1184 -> 1169.0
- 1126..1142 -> 1141.0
